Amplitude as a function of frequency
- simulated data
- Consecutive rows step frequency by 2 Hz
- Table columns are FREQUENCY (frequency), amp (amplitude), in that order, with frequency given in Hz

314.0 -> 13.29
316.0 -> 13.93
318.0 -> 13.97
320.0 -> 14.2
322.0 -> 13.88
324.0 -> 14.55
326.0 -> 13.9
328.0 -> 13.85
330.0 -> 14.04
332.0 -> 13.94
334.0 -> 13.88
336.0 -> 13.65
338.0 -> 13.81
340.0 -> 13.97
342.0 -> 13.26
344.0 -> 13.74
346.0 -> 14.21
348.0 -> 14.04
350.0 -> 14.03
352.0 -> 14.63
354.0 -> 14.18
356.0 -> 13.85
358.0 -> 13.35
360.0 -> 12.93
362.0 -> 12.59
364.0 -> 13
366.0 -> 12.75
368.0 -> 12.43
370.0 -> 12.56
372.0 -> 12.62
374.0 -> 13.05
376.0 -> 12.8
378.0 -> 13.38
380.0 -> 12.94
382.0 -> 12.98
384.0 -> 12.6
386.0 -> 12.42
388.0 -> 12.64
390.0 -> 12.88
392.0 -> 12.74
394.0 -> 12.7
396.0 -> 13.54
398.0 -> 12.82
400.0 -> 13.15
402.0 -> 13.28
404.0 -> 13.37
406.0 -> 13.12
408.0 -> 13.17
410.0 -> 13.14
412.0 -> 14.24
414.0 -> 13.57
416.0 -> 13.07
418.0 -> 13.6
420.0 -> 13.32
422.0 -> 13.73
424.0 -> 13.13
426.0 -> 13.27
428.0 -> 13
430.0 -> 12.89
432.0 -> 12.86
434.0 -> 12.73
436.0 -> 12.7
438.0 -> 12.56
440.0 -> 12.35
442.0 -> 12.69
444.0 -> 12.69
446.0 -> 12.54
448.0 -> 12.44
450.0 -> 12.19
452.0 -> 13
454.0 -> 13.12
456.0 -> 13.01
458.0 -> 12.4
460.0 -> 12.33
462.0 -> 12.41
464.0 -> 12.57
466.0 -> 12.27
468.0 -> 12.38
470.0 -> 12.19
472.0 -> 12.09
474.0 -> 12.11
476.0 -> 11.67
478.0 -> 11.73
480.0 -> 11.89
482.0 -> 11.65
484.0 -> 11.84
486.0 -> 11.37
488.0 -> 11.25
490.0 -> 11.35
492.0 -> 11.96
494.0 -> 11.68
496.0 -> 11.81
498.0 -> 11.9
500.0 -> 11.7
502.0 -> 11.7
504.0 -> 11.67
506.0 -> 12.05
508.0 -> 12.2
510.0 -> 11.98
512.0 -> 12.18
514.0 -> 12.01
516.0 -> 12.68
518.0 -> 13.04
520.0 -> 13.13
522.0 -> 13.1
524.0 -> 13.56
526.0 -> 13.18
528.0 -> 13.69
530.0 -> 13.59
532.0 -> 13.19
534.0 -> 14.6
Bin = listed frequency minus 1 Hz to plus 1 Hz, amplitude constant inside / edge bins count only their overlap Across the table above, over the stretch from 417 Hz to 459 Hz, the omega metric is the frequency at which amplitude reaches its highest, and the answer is 422.0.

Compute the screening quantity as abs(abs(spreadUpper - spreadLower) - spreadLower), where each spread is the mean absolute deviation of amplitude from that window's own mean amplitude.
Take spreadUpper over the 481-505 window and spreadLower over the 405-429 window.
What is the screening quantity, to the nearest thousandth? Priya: 0.168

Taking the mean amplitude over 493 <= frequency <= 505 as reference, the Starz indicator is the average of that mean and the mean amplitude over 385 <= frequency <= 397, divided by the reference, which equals 1.05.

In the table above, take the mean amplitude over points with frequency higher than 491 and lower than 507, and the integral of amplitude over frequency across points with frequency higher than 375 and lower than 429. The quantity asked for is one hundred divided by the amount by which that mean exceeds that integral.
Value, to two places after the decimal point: -0.14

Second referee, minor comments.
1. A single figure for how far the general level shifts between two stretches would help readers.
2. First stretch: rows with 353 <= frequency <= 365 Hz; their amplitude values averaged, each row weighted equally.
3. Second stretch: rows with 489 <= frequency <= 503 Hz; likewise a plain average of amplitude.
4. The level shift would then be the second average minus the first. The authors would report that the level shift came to -1.6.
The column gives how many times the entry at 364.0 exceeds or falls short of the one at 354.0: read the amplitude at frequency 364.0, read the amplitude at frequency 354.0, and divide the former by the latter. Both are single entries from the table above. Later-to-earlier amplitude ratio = 0.92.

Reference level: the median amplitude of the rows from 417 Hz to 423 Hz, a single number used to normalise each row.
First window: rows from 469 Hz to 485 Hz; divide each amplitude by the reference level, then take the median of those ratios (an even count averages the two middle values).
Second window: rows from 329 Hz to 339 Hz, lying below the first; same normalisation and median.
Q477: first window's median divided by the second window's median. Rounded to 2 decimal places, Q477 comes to 0.85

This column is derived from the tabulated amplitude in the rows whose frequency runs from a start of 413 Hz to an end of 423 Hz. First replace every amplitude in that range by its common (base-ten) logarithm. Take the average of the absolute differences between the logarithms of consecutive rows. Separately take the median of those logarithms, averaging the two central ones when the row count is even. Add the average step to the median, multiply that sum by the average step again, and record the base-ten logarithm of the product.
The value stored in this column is -1.80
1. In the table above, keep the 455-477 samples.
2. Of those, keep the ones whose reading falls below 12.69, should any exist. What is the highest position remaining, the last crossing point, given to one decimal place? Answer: 476.0 Hz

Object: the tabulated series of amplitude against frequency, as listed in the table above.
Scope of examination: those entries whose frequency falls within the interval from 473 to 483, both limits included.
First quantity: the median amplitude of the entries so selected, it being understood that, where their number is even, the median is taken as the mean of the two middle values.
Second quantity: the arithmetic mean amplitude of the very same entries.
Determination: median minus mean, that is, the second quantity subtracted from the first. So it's -0.08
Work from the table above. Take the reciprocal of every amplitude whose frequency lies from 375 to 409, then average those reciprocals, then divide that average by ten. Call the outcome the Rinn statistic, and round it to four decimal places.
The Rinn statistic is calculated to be 0.0077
